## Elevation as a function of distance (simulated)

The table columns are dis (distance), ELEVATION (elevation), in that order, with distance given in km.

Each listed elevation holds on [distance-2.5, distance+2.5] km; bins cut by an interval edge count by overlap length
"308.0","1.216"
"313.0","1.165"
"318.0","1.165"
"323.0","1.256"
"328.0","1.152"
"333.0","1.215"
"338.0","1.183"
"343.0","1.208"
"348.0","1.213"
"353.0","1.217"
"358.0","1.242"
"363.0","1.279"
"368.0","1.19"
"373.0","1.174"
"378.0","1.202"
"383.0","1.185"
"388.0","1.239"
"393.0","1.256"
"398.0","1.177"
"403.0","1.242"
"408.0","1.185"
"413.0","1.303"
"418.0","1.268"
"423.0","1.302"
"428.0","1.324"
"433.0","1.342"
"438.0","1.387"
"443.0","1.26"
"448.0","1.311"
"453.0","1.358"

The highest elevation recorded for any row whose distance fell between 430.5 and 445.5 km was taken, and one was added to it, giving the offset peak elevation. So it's 2.39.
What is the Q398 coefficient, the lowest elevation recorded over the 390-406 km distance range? 1.177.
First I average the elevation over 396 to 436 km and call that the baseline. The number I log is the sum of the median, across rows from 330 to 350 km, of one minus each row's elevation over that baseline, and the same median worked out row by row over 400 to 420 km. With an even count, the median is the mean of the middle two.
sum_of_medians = 0.06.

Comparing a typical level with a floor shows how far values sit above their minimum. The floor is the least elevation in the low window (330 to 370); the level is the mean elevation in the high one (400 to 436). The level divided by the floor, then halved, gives 0.541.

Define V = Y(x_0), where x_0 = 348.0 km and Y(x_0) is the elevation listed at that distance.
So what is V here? 1.213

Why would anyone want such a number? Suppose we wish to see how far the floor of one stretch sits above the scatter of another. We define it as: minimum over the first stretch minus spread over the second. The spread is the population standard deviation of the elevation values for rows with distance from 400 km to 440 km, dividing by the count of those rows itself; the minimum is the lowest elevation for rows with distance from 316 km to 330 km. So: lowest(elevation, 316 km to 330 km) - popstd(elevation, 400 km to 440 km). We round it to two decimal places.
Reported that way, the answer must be 1.09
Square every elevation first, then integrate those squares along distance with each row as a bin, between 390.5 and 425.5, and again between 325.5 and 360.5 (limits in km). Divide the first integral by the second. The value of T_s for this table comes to 1.07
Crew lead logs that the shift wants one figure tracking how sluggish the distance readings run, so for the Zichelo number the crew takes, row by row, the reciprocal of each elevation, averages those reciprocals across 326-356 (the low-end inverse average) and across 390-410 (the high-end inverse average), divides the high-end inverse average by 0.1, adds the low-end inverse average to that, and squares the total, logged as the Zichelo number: 82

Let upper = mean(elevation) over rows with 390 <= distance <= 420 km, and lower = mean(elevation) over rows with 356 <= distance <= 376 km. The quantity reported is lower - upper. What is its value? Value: -0.02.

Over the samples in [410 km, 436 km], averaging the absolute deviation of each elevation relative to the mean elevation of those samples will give 0.020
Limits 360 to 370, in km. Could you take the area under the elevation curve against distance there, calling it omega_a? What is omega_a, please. 12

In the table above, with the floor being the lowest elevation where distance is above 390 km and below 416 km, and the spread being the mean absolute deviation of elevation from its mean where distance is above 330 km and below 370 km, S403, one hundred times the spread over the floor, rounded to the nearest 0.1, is 1.8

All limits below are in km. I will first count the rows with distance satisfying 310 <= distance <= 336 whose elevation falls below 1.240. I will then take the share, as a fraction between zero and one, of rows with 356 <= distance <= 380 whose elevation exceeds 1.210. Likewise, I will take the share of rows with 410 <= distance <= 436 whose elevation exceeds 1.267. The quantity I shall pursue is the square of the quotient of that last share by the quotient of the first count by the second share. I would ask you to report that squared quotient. 0.010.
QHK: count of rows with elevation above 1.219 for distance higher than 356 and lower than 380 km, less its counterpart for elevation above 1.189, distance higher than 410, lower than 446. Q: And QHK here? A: -5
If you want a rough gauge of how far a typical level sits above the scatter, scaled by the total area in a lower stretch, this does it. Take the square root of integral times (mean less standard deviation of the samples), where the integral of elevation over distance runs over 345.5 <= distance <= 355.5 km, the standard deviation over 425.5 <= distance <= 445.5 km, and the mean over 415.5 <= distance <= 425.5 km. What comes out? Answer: 3.9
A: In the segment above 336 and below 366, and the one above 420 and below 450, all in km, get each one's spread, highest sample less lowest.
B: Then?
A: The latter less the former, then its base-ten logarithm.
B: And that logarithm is -1.51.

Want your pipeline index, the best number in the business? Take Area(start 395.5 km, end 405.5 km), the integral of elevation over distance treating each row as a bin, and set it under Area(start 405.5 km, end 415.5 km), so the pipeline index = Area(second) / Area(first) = 1.03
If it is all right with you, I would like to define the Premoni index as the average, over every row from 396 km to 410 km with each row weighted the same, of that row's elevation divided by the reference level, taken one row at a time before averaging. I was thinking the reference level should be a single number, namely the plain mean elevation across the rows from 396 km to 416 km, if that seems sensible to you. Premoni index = 0.98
